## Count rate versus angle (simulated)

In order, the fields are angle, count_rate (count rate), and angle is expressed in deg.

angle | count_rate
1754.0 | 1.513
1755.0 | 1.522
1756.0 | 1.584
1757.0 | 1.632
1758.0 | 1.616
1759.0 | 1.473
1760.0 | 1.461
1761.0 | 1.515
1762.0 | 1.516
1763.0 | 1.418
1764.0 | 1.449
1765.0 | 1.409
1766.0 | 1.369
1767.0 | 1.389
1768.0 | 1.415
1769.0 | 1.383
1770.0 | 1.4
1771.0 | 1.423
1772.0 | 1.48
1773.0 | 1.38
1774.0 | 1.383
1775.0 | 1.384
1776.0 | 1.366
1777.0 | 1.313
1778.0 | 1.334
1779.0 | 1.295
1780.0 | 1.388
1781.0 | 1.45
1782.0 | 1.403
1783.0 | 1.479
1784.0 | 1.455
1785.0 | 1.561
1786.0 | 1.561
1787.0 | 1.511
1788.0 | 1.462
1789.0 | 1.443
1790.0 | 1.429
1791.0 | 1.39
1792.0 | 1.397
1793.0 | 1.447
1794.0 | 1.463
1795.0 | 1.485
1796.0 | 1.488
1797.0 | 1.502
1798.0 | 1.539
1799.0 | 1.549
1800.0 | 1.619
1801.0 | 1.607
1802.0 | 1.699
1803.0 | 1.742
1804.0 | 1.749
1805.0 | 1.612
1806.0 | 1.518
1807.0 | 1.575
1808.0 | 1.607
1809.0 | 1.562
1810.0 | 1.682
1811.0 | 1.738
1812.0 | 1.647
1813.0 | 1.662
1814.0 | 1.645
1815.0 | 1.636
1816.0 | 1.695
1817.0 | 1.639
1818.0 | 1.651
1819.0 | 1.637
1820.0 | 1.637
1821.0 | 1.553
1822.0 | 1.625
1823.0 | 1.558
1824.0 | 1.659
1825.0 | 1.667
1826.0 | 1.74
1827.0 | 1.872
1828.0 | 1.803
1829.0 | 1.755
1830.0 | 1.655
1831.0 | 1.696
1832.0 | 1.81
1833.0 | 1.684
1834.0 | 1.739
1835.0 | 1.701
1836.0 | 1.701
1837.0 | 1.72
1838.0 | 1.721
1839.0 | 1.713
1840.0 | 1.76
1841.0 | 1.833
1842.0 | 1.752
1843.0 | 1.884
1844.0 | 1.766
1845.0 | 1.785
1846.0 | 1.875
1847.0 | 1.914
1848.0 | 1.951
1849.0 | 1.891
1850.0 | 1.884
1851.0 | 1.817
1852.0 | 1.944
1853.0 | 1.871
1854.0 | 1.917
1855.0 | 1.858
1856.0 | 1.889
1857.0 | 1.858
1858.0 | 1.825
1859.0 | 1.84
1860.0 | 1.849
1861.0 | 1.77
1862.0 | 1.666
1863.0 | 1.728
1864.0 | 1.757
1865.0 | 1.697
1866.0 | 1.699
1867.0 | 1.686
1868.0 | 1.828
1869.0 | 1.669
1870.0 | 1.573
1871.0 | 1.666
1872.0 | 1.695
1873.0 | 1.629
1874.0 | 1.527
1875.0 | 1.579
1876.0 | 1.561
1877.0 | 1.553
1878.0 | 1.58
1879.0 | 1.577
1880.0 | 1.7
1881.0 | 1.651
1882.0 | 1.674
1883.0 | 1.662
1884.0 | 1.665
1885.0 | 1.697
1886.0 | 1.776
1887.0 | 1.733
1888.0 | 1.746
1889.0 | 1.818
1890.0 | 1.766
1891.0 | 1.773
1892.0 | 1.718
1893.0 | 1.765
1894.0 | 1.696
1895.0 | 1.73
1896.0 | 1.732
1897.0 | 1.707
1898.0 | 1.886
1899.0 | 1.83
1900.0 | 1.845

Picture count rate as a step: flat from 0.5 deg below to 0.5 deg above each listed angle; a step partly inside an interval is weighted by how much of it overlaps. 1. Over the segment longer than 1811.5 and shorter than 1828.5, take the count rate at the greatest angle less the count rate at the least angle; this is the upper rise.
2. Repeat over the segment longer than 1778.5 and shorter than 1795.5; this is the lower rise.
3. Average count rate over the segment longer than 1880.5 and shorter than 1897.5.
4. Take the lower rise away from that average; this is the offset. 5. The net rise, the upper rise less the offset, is -1.38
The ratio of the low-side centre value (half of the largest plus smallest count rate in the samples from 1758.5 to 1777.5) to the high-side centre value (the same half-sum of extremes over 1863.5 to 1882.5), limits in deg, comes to 0.84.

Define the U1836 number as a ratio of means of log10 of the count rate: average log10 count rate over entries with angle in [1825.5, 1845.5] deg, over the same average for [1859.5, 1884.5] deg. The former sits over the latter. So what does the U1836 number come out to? 1.1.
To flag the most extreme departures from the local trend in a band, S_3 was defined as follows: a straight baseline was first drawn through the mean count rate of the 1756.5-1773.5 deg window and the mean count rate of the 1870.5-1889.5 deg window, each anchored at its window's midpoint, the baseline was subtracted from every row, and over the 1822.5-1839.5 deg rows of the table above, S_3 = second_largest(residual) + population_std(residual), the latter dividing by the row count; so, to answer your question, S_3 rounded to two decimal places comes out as 0.30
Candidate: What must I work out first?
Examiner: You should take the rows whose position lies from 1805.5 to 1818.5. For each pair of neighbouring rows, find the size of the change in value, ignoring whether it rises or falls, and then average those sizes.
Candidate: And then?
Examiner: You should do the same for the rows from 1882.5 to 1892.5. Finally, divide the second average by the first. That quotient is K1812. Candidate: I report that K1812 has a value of 0.83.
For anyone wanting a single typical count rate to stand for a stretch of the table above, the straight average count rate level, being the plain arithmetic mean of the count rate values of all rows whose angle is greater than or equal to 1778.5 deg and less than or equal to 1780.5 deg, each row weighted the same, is 1.34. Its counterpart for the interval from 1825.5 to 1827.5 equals 1.81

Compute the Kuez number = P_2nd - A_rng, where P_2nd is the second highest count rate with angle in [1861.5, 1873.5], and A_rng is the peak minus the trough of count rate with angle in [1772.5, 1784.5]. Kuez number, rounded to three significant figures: 1.57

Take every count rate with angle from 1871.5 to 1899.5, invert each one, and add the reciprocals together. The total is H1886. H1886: 16.6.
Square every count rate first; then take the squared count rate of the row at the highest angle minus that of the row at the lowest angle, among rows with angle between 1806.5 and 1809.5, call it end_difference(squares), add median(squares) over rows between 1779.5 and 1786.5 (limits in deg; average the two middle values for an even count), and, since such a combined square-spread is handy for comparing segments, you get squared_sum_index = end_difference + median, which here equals 2.08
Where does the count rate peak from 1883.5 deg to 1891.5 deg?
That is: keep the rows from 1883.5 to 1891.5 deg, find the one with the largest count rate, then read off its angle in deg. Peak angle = 1889.0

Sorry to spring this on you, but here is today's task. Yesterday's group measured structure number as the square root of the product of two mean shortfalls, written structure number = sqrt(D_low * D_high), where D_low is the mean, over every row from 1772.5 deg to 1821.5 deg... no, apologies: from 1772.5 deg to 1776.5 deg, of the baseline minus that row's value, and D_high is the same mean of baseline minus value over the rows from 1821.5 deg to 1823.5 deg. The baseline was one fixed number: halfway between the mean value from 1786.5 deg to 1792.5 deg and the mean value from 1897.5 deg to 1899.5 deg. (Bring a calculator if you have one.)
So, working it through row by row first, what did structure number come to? 0.12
